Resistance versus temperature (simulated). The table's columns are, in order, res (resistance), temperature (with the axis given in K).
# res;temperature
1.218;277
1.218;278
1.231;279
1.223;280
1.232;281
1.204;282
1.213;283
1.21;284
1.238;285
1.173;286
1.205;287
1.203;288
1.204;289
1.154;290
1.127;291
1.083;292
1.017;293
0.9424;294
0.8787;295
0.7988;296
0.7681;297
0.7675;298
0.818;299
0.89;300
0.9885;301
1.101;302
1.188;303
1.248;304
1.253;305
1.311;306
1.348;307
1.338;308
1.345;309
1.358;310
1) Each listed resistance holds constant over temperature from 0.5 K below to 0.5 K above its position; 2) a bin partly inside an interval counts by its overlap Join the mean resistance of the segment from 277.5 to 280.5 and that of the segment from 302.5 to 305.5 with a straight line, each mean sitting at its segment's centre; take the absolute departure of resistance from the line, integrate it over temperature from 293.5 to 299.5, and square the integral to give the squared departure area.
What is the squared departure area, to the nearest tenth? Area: 5.7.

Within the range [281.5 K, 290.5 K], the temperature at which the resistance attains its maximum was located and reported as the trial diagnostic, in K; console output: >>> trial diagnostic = 285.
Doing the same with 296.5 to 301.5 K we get 301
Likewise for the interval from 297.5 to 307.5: 307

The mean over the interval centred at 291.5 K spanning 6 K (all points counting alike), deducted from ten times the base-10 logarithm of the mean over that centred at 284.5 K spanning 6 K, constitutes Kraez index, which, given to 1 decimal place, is -0.3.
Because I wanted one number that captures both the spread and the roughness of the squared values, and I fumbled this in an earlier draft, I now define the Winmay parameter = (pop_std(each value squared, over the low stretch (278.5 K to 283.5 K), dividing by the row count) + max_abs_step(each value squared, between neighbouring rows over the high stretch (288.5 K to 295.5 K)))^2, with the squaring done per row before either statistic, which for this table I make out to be 0.030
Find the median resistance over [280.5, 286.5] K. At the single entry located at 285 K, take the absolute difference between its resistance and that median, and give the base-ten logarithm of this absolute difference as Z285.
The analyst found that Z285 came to -1.6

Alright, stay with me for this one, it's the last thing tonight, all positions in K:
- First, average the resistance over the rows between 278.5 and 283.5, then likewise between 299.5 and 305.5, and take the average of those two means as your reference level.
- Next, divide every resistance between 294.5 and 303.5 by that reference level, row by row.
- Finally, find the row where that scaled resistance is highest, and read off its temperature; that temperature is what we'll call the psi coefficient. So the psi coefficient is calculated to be 303 K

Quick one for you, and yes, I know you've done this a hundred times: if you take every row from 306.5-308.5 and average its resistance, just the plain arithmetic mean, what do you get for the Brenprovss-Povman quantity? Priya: 1.34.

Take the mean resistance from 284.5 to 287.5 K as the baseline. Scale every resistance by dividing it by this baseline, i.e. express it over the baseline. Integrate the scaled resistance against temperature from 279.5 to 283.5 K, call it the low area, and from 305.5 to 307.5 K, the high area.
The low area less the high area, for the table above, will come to 1.8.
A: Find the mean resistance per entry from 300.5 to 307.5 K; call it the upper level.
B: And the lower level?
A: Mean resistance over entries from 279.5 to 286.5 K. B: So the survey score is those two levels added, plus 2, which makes 4.42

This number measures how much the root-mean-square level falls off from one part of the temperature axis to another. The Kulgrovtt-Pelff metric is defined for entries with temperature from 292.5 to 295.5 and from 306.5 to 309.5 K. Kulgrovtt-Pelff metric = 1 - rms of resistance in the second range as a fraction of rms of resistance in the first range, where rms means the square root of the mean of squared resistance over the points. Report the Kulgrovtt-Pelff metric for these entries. -0.42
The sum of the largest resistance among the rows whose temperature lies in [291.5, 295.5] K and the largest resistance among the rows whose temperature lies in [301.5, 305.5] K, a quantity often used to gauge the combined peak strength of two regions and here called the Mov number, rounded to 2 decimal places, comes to 2.34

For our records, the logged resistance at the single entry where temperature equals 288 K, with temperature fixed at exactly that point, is 1.203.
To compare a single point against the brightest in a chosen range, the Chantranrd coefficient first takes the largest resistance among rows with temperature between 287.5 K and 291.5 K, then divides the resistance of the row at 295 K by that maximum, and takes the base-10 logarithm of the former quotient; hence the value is -0.14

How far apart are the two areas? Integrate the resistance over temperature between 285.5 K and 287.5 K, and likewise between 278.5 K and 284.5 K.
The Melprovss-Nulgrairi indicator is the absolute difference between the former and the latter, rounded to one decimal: 4.9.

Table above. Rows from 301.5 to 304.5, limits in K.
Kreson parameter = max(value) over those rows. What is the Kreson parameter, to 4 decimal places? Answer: 1.2480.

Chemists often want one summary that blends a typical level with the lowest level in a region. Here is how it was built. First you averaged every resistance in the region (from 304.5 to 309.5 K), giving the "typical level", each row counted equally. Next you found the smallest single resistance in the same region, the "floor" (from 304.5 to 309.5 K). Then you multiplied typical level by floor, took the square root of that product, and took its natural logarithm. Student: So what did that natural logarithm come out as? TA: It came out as 0.25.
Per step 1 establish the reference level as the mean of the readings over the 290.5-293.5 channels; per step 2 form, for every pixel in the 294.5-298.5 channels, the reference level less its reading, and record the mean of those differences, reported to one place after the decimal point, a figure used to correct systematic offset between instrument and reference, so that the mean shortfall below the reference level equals 0.3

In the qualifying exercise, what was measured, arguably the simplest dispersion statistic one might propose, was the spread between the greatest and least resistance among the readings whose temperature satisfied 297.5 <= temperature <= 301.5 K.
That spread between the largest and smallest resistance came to 0.22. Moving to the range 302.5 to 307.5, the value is 0.16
